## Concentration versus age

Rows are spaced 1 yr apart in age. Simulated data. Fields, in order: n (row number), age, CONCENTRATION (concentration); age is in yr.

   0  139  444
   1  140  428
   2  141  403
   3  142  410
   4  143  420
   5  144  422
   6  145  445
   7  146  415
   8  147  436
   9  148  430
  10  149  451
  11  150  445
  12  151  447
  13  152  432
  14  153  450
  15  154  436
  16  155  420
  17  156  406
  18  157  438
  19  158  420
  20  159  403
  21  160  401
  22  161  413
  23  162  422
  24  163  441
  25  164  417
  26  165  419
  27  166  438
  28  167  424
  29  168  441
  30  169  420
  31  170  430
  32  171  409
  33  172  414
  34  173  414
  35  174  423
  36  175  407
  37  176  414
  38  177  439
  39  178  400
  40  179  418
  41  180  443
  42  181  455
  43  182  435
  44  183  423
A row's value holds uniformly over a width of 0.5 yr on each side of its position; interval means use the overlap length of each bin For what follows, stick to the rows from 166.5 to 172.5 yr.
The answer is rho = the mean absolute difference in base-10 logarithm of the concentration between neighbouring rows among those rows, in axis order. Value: 0.0151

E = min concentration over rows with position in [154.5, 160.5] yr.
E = 401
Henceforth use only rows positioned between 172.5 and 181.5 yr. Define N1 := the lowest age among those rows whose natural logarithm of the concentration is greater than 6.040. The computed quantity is 174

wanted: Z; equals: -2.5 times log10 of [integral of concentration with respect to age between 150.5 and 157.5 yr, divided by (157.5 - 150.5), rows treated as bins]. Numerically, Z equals -6.59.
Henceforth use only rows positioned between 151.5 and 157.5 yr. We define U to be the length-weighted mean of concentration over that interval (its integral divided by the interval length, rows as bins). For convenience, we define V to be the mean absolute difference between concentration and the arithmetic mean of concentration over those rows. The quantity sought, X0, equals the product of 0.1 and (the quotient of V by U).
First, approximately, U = 430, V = 11.6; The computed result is 0.0027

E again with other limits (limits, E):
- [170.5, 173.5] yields 409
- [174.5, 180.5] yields 400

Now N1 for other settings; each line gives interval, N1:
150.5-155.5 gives 151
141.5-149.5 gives 143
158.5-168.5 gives 162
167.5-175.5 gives 168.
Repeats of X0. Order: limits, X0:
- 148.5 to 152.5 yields 0.0013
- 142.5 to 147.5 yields 0.0024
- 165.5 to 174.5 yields 0.0020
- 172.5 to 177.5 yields 0.0022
